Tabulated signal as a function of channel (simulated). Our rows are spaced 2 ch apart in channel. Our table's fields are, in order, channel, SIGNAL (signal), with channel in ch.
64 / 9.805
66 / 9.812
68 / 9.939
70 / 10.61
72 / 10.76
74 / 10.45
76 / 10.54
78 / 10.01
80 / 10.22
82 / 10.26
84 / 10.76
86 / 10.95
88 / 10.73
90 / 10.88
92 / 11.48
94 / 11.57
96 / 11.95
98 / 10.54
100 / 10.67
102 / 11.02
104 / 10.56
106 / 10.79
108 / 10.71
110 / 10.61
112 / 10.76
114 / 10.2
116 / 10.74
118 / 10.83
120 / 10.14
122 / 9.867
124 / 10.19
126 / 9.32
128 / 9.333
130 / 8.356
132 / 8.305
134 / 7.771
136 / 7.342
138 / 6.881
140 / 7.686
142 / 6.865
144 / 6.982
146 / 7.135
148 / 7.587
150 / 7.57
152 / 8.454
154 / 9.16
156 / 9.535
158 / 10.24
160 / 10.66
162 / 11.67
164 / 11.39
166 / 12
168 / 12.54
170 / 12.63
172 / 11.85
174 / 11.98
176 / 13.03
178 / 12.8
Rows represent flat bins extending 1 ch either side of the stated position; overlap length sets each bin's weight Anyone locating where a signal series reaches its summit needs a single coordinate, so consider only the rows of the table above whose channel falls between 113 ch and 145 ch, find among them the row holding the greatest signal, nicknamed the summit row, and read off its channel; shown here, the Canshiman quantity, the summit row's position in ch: 118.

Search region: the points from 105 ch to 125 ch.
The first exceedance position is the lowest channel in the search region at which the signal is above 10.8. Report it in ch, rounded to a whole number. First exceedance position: 118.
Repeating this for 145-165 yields 162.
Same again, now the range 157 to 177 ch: 162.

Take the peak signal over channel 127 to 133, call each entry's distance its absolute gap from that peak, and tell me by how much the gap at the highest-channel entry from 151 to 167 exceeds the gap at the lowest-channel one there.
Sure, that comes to 1.8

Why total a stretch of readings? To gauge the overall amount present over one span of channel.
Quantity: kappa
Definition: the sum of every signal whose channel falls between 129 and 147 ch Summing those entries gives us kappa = 67.3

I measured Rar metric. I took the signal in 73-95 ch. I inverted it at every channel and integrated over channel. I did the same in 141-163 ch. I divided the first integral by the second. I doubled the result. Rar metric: 1.6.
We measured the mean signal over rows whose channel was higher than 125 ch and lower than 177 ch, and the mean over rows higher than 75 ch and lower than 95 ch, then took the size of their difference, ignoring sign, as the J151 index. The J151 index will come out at 1.3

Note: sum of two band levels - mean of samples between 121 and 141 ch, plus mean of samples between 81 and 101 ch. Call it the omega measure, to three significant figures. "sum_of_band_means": 19.5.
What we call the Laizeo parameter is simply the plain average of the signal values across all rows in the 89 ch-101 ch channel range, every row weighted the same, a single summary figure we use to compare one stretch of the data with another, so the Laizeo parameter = 11.2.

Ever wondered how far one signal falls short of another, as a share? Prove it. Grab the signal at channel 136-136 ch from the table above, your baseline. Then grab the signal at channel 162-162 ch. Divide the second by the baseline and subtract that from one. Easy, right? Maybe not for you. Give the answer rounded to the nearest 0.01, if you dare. -0.59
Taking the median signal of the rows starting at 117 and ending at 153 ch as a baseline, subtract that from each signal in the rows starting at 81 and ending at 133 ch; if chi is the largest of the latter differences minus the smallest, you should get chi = 3.6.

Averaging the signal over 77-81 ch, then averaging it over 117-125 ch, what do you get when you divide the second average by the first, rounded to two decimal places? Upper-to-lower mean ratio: 1.01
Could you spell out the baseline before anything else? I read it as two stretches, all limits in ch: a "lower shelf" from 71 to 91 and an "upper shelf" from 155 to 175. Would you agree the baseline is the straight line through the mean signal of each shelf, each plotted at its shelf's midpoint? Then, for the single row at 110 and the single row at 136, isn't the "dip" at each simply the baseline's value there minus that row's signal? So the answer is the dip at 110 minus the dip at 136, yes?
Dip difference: -3.5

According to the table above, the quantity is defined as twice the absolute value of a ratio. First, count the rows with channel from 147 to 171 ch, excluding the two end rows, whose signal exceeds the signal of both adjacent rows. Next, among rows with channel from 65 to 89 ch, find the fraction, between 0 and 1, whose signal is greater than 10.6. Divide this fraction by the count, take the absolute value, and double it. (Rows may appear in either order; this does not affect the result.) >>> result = 0.83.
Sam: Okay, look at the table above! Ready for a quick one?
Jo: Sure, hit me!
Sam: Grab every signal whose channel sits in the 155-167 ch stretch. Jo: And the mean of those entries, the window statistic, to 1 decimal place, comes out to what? 10.9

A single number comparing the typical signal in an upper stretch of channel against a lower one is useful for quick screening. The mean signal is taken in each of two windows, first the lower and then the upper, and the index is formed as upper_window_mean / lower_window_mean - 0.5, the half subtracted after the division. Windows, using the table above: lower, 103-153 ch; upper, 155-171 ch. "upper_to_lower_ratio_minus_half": 0.76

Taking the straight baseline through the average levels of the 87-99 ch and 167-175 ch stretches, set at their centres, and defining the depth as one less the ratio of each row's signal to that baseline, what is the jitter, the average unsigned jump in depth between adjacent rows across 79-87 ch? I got 0.020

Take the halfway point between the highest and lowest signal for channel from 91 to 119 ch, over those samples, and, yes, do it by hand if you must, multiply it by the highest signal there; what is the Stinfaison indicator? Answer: 132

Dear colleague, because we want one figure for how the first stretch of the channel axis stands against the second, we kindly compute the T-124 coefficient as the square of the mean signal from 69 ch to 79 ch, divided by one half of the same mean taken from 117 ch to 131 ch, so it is 23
